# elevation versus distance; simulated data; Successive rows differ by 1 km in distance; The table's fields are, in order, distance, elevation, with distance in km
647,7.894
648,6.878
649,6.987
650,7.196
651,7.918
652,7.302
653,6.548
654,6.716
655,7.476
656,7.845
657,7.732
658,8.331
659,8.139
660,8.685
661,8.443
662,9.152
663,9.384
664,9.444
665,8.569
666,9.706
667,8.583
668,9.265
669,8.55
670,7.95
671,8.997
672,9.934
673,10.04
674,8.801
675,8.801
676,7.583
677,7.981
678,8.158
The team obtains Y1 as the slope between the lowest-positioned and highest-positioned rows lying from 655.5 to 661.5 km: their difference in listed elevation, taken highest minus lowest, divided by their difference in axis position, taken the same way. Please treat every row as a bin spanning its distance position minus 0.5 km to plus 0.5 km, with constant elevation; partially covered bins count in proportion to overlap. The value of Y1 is 0.1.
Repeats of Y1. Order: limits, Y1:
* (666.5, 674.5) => 0.0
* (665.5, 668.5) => -0.2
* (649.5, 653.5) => -0.2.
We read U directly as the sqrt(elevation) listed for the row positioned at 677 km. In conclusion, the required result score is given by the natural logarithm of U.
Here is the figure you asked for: 1.04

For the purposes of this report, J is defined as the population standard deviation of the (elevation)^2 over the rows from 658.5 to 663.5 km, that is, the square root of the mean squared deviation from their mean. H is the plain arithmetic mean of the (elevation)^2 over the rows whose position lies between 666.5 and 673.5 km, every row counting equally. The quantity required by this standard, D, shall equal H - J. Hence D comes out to 74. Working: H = 82.3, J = 8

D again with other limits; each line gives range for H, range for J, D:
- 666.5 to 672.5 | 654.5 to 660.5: 73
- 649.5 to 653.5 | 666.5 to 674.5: 41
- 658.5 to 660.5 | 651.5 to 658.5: 62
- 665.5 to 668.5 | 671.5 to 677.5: 68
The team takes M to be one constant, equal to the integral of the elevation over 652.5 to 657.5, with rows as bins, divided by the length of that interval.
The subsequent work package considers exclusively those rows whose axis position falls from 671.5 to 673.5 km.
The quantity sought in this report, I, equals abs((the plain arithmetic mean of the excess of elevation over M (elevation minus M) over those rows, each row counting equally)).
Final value 2.7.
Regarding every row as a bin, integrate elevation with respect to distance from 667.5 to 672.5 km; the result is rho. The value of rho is 45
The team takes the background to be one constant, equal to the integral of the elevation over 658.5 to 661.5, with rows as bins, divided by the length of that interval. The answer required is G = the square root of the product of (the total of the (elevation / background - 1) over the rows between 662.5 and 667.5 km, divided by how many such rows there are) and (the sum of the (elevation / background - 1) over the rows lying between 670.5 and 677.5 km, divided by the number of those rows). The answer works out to 0.068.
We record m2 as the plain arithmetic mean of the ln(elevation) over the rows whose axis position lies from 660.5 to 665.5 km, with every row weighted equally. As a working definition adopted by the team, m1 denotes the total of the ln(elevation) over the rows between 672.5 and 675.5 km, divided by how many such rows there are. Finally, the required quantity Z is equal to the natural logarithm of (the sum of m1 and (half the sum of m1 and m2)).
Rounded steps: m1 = 2.22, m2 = 2.20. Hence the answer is 1.49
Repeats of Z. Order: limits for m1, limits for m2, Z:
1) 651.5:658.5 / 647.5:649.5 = 1.38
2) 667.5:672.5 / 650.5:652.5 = 1.46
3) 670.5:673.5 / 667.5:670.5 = 1.50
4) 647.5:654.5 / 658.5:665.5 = 1.39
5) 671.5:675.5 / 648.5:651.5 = 1.47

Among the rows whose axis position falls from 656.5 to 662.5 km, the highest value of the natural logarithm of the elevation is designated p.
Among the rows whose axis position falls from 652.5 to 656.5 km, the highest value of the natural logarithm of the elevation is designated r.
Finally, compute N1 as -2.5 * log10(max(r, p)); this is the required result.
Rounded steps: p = 2.21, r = 2.06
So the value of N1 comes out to -0.863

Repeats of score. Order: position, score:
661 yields 1.07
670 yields 1.04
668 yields 1.11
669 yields 1.07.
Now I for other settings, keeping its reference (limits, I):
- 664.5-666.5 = 1.9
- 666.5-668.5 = 1.7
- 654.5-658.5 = 0.6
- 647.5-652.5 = 0.0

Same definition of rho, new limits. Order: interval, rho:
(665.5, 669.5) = 36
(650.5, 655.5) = 36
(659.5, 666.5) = 63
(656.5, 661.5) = 41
